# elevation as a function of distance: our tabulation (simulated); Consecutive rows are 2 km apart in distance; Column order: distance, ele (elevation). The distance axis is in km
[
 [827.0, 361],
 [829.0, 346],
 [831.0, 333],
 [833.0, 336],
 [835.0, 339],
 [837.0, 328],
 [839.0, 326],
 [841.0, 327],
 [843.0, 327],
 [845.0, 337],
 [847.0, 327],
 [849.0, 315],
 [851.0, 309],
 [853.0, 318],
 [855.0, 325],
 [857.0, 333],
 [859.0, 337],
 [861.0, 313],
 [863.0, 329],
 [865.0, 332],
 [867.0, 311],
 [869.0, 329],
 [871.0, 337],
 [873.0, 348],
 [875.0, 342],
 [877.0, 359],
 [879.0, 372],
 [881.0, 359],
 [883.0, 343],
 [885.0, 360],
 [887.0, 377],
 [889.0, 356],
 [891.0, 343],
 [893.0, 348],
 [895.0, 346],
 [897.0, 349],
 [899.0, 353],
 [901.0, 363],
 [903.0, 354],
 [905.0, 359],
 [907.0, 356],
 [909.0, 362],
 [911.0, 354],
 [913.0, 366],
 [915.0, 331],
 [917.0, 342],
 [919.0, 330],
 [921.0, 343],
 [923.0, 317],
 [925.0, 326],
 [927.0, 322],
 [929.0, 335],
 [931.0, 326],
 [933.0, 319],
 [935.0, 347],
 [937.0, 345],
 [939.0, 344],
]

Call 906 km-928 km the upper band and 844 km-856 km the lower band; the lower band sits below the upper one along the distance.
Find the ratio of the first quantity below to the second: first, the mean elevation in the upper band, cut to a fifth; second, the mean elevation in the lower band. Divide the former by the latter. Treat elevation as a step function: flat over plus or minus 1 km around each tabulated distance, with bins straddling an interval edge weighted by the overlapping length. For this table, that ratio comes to 0.212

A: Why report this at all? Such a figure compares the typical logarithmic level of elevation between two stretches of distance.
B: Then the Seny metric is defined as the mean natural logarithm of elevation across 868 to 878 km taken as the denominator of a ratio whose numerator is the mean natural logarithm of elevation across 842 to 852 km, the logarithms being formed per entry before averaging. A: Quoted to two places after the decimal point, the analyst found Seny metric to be 0.99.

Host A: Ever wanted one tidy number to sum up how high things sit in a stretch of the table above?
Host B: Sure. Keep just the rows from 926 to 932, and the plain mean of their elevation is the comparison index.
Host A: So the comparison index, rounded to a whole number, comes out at 328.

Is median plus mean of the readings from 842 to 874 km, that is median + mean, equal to 655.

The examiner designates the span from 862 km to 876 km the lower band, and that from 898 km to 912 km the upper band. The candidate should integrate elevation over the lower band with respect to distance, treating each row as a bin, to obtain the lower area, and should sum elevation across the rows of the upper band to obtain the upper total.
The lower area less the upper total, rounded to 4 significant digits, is 2155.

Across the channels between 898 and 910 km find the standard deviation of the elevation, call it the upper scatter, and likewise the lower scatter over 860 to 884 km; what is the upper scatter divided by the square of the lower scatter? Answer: 0.01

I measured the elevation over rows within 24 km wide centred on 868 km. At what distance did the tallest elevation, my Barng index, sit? 879.0 km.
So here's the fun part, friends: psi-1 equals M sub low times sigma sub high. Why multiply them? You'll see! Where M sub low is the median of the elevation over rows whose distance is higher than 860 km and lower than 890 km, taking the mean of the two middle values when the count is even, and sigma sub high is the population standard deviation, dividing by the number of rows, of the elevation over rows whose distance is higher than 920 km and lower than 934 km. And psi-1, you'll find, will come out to 2930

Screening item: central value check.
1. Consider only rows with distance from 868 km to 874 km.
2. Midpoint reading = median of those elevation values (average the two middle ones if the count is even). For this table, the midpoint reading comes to 337.0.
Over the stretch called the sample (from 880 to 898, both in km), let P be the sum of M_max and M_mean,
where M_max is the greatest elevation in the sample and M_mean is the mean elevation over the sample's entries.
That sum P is 730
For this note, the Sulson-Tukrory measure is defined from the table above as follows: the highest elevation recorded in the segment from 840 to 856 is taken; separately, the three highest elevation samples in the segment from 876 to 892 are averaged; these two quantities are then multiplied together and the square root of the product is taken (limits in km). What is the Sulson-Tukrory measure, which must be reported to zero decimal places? 353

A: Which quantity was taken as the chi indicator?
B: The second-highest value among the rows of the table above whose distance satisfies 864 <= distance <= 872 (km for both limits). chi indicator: 332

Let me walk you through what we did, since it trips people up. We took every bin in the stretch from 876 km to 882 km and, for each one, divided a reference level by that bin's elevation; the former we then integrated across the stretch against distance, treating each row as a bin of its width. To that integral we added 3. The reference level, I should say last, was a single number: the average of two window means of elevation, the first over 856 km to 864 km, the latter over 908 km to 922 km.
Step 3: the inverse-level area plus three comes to 8.57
